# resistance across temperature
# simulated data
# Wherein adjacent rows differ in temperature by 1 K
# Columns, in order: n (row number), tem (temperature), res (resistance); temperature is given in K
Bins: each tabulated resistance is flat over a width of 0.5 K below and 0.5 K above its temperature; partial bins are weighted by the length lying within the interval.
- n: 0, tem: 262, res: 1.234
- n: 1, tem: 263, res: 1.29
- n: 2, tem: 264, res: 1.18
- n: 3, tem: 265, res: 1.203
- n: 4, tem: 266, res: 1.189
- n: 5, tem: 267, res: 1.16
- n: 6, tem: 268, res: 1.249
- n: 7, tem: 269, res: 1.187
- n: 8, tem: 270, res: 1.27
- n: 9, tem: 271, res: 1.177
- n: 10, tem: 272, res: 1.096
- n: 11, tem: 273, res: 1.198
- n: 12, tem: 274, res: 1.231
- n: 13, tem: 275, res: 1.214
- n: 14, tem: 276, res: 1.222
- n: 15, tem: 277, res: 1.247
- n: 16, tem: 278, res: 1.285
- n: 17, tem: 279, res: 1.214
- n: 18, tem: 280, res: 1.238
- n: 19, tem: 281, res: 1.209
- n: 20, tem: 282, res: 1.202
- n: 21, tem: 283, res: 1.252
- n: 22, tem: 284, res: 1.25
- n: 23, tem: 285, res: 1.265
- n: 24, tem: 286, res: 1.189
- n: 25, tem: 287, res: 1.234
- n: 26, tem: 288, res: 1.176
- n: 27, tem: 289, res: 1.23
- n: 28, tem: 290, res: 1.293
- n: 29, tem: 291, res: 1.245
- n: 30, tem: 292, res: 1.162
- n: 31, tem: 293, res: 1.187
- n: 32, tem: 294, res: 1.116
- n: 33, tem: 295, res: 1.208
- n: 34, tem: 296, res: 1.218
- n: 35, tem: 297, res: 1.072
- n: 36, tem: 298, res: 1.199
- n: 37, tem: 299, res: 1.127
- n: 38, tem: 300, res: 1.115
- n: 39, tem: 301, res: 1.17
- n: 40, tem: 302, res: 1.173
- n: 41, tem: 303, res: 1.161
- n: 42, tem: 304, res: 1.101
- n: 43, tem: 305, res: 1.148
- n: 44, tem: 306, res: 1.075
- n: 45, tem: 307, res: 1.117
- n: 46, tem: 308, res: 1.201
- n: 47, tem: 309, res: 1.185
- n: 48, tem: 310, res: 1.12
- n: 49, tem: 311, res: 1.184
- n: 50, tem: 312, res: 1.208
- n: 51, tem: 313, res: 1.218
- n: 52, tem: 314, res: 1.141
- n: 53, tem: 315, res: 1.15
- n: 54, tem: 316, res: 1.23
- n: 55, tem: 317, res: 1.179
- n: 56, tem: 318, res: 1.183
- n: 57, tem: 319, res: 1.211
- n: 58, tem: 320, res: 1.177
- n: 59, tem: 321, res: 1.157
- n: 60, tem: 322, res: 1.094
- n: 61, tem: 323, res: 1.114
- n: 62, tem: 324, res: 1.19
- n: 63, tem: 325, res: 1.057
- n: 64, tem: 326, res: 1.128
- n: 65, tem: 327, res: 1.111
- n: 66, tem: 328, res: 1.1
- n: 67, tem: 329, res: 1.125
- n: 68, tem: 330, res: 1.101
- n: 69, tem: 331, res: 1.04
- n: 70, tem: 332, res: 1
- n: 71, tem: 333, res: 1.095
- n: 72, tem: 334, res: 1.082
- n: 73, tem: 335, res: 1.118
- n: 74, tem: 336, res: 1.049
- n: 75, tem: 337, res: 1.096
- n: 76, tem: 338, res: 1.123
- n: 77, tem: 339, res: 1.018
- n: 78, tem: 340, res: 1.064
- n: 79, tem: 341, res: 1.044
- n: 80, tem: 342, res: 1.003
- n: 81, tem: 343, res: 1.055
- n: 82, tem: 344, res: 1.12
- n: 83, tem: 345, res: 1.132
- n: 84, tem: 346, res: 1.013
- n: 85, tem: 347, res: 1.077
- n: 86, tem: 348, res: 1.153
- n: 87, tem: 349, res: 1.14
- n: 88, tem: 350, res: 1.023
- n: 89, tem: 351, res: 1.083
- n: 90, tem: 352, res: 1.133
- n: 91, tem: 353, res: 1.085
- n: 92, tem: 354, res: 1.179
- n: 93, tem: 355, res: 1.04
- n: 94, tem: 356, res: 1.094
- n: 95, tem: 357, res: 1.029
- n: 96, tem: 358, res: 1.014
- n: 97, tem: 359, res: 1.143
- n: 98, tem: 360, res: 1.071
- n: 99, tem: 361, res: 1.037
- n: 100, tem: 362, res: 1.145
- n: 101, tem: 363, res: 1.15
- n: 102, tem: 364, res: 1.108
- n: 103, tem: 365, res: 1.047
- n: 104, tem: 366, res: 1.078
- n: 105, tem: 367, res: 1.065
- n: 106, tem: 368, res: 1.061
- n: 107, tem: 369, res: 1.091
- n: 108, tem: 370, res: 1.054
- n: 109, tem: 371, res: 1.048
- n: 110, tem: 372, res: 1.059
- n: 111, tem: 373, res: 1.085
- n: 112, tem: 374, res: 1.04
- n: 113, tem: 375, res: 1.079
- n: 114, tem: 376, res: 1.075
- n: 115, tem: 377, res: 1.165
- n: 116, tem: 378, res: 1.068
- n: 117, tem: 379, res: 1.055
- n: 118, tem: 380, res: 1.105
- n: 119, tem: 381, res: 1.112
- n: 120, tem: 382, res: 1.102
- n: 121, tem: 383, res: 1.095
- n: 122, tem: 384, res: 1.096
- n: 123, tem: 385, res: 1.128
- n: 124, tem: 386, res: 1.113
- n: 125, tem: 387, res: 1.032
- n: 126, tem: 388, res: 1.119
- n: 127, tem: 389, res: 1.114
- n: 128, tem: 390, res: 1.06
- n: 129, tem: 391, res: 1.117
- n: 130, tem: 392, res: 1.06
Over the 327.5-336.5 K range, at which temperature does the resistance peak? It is 329 K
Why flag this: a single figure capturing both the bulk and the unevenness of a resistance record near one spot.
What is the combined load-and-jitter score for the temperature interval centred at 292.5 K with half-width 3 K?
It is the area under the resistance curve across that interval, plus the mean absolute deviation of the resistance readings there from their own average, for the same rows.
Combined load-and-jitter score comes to 7.3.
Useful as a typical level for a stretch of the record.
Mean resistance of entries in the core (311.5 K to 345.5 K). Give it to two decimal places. 1.12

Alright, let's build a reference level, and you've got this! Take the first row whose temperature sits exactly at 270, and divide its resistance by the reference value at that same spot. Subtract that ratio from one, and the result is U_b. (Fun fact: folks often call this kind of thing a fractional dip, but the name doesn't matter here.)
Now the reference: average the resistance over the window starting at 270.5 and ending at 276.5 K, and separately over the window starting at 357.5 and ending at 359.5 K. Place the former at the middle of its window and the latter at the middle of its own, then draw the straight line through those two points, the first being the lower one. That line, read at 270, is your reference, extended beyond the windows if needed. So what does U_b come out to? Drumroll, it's -0.06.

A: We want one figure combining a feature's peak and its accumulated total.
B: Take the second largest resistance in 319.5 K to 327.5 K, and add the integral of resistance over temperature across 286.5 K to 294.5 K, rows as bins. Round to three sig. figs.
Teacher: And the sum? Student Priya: 10.8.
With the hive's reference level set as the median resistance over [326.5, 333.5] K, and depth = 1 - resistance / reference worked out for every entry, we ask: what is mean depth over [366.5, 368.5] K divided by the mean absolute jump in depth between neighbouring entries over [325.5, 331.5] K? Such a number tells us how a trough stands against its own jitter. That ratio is 1.3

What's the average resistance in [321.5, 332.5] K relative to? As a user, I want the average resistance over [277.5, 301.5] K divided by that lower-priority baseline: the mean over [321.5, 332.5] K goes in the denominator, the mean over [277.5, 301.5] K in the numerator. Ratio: 1.10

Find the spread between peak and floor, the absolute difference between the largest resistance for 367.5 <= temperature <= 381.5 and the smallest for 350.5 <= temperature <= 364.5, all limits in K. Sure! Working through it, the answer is 0.15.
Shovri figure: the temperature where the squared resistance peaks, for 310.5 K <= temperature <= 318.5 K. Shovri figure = 316 K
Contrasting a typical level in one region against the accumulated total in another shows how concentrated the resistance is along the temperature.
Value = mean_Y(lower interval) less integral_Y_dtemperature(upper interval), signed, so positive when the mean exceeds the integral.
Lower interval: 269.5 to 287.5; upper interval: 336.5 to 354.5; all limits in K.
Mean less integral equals -18.3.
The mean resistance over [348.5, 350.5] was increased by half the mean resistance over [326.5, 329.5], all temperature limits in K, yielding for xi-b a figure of 1.64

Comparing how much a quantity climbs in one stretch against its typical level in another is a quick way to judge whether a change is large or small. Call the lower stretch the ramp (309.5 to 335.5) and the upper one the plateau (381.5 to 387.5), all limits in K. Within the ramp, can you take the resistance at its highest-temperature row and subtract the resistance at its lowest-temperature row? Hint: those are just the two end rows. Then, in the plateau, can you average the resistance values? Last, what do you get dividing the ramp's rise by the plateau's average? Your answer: -0.002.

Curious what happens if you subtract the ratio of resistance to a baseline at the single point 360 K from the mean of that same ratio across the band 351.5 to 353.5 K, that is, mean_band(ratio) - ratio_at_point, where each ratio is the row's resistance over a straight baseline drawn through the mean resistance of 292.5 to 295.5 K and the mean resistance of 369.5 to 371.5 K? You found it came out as 0.024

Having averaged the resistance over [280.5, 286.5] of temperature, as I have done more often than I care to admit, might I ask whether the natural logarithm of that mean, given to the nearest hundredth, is 0.21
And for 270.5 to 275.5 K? 0.17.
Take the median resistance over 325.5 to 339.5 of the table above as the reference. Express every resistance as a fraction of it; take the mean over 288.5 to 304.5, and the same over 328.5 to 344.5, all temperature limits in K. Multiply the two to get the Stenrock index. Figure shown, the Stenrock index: 1.04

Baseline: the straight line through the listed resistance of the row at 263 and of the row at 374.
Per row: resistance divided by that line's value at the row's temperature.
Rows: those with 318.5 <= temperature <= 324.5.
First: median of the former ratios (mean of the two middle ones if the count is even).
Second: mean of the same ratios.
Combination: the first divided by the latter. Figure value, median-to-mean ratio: 1.01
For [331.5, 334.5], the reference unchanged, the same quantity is 1.02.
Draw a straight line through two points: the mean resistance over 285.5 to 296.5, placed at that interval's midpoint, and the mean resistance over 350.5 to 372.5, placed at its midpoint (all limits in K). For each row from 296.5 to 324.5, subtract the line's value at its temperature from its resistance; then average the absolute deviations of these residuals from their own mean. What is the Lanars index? 0.041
